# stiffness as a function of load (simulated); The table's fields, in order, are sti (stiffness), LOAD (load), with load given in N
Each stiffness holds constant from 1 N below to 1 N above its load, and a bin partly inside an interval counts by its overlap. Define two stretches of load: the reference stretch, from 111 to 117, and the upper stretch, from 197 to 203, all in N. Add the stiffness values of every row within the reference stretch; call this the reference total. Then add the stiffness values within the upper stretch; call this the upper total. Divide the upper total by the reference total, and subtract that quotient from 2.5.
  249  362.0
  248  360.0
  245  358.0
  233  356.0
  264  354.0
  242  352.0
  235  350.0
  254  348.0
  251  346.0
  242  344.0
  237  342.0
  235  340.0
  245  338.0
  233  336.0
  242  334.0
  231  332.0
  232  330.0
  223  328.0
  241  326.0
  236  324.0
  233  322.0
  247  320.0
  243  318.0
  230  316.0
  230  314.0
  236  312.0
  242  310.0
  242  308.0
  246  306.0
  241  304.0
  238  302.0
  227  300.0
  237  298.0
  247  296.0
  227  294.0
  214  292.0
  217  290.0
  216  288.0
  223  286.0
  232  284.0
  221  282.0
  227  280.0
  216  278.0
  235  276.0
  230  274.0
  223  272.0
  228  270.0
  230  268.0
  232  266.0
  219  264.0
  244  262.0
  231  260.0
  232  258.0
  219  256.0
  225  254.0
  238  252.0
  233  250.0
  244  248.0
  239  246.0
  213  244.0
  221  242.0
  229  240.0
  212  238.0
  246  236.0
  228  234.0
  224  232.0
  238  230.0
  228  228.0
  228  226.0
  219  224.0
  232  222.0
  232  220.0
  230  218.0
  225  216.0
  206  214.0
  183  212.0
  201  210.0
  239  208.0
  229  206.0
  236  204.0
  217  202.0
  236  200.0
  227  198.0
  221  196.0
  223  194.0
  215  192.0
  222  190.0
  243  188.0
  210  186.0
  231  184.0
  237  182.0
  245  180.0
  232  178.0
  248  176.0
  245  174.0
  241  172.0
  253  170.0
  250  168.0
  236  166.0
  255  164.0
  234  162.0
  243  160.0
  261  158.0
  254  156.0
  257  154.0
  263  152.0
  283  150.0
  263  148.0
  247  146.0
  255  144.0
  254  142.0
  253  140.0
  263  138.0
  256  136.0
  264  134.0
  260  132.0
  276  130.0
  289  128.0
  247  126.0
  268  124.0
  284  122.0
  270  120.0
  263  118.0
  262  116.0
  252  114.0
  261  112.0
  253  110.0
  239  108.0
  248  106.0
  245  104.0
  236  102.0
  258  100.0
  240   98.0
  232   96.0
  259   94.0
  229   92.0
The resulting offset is 1.62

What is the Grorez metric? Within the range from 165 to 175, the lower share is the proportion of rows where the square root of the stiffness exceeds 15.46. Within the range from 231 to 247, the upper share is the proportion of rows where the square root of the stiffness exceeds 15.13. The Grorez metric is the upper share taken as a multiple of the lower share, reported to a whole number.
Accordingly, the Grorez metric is 0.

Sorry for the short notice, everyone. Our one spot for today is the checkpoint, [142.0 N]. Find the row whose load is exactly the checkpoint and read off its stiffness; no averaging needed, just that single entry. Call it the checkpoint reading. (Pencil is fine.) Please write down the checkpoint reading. 254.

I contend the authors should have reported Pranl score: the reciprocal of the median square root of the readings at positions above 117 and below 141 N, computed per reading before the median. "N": 0.0616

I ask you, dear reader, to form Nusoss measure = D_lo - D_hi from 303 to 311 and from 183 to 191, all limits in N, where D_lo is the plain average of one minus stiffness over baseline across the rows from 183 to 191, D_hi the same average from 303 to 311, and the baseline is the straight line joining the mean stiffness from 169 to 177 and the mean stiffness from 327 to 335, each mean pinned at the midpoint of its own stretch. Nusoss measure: 0.11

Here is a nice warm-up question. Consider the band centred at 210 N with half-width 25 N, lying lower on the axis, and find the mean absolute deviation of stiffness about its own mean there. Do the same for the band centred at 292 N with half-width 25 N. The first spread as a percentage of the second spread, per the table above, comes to 127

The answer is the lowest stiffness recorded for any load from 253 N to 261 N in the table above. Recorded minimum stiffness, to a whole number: 219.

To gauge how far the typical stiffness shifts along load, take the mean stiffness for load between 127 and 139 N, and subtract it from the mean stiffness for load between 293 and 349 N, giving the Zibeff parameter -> -30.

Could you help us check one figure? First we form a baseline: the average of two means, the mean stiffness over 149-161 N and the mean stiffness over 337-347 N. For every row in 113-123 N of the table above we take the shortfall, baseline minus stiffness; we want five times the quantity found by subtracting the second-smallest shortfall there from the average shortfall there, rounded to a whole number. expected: 19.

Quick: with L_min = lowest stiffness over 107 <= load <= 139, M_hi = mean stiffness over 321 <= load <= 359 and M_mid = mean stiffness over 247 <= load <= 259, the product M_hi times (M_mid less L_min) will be -1718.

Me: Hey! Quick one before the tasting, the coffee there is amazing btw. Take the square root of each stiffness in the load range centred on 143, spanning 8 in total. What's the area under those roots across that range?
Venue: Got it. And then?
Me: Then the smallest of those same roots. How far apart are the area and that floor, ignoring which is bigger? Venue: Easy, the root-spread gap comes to 111.3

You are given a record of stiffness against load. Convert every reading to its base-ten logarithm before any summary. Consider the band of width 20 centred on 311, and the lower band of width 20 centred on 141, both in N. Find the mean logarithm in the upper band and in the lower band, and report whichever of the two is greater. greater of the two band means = 2.414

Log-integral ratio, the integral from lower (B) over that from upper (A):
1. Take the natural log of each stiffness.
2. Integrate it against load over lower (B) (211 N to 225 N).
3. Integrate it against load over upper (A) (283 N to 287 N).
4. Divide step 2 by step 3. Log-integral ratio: 3.5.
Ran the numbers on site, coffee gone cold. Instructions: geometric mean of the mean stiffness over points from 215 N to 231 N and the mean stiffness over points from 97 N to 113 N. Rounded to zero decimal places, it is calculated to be 238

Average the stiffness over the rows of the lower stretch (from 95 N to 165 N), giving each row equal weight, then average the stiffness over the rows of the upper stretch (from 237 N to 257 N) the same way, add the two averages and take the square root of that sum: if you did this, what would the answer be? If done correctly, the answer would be 22.0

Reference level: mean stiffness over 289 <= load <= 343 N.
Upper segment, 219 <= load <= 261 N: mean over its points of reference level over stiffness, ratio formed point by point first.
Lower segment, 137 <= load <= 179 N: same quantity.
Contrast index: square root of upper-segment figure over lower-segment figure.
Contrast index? 1.05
